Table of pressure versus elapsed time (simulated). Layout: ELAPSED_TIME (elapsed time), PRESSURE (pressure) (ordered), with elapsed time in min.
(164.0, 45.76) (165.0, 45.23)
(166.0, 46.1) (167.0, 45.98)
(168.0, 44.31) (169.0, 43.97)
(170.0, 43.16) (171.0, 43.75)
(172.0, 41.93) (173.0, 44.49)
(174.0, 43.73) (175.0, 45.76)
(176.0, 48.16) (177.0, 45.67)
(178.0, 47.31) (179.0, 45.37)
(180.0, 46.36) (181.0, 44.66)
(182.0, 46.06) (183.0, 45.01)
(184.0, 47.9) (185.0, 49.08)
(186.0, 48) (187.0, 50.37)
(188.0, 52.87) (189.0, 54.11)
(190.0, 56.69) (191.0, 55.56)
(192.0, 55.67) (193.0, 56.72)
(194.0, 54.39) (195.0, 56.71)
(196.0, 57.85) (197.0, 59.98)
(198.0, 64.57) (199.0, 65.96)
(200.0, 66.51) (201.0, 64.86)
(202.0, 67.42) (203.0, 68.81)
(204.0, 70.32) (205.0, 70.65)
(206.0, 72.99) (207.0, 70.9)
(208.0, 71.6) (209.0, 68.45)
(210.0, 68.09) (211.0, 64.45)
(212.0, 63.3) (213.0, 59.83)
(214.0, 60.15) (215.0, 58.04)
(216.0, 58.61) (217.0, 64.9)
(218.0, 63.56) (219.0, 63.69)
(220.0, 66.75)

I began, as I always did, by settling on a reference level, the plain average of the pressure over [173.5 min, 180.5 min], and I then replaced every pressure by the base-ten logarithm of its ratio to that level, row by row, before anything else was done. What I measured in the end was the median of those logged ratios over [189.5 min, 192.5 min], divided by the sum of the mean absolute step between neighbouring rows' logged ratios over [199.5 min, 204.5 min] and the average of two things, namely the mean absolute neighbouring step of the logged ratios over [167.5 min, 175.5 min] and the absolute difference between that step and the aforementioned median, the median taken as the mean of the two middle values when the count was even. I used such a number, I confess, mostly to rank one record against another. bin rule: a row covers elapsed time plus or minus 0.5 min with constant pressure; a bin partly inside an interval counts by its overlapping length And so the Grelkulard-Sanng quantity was 1.56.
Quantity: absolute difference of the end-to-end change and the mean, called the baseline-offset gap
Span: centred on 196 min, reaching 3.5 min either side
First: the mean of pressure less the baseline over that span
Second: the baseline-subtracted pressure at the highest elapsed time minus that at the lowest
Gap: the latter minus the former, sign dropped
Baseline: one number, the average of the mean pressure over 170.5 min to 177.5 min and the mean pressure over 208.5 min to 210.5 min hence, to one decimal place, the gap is 6.3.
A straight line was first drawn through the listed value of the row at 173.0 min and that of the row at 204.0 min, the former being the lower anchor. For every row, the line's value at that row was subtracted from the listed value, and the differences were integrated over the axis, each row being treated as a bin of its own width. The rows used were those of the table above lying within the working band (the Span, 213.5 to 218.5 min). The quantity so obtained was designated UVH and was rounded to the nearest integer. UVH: -96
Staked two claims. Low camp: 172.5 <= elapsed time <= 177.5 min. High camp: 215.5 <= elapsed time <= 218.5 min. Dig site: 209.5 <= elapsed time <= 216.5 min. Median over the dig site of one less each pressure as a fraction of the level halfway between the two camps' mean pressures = -0.115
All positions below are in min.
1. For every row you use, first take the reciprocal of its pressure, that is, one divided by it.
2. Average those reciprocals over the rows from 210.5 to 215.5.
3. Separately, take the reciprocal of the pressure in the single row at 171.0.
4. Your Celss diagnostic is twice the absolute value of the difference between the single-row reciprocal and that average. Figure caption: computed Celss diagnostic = 0.013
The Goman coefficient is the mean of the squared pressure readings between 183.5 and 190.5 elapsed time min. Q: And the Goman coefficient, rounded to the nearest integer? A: 2640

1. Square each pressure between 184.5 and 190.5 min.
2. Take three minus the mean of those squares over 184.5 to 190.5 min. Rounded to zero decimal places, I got -2695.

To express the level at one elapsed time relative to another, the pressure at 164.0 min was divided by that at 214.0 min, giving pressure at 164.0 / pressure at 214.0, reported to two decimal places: 0.76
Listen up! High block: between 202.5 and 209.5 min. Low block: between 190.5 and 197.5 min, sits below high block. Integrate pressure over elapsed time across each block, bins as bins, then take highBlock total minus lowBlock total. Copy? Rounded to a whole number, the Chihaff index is 97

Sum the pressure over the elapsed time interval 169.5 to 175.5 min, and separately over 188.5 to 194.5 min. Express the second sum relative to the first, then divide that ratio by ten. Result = 0.127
